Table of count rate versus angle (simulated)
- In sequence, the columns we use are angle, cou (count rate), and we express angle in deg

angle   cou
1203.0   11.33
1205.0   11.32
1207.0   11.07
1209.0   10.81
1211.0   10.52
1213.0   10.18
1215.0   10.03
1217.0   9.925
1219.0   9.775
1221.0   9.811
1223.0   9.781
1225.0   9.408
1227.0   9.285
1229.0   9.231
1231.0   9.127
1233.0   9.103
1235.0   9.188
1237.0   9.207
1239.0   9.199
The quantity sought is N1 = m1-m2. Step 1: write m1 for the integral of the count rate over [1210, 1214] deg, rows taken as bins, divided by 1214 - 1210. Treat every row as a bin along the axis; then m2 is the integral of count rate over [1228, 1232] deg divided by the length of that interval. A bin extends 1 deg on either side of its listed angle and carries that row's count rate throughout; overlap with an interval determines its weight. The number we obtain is 1.2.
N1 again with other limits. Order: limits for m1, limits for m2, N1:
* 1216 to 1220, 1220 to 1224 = 0.1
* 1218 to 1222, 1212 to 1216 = -0.3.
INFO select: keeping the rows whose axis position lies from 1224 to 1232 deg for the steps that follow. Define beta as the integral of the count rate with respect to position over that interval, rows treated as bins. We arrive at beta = 74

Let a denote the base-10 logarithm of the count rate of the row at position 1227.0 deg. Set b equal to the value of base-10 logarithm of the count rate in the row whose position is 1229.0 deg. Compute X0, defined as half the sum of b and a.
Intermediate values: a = 0.97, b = 0.97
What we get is 0.97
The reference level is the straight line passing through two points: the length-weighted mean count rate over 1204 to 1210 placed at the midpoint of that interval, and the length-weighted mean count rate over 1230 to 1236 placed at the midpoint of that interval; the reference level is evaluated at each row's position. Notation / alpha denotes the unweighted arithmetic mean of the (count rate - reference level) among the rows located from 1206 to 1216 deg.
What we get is -0.25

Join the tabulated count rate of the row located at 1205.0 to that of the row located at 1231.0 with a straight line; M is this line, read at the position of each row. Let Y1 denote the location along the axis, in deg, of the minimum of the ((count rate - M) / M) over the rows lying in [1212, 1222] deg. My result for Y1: 1213.0 deg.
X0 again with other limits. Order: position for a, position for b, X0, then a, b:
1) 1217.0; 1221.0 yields 0.99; 1.00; 0.99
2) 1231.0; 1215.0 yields 0.98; 0.96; 1.00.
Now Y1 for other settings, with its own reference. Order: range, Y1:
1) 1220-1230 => 1225.0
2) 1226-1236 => 1227.0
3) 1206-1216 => 1213.0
